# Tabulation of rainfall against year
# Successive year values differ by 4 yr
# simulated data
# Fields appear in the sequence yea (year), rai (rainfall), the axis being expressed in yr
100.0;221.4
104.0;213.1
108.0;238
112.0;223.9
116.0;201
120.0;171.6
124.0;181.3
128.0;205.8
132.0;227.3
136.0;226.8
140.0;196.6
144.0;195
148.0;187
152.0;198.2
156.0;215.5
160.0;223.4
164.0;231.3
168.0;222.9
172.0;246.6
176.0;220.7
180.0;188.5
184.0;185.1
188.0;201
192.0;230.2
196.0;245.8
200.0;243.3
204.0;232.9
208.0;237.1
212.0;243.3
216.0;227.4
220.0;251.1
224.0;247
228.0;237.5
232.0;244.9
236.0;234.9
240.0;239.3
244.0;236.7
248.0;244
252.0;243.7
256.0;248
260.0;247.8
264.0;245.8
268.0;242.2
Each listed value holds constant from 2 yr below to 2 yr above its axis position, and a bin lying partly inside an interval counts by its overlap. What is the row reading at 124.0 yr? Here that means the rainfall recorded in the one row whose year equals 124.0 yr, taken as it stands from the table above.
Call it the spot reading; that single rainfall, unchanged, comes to 181.3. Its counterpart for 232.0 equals 244.9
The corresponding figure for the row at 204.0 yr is 232.9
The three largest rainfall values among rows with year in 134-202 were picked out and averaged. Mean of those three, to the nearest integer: 245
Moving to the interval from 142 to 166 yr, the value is 223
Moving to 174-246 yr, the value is 248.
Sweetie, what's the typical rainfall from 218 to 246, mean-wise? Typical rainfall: 242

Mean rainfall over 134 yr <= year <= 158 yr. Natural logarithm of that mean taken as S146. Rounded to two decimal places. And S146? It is 5.31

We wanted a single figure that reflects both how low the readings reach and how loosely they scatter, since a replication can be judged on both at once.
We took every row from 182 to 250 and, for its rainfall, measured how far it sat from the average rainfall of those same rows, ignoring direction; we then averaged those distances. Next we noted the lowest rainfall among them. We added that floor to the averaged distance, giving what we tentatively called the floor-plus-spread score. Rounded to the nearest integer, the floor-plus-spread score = 196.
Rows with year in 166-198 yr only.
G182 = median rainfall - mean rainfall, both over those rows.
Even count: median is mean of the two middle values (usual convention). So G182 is 4.2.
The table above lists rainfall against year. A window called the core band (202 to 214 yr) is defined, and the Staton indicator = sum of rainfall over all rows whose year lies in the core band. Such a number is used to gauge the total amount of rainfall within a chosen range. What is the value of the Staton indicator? 713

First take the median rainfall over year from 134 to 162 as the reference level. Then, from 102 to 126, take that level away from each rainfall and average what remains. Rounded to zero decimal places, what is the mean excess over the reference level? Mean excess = 7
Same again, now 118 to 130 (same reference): -12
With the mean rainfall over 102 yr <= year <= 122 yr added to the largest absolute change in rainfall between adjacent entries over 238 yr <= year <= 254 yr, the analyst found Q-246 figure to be 217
